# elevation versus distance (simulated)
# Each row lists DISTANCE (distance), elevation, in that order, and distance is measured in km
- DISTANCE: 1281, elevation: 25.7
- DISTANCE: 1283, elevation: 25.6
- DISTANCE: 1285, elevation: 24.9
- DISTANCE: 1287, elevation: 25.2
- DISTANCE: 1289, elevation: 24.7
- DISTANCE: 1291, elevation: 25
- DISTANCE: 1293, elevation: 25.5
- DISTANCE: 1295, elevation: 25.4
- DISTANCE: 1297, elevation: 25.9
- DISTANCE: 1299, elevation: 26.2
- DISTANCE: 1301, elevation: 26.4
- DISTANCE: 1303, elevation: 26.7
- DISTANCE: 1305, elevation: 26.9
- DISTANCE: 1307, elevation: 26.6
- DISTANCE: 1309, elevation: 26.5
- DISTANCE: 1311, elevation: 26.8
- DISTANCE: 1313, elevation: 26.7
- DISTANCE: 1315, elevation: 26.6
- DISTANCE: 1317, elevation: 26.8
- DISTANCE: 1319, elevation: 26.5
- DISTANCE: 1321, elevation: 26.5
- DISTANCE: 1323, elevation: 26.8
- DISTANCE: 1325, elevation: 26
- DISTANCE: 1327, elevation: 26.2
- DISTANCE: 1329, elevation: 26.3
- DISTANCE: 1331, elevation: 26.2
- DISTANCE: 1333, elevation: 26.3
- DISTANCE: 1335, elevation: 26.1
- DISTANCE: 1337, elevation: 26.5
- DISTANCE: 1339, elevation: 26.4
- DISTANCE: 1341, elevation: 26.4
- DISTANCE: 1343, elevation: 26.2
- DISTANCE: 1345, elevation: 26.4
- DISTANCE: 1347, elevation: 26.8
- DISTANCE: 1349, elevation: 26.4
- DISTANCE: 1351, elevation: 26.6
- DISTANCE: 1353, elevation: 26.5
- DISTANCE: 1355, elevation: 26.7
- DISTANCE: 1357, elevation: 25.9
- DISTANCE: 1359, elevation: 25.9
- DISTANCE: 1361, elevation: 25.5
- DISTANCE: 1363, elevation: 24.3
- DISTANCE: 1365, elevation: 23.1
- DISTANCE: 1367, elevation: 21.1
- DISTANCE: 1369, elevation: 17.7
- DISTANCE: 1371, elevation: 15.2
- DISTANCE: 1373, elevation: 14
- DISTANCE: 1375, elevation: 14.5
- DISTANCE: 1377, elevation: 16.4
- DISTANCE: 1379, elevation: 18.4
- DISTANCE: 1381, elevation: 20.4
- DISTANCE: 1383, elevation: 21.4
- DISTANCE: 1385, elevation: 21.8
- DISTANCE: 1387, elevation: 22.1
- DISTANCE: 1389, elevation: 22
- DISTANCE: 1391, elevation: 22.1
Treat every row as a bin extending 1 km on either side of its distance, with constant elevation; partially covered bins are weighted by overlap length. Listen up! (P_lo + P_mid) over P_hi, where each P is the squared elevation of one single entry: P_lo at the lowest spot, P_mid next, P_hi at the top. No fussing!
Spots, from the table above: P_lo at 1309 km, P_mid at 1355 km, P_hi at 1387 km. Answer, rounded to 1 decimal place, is 2.9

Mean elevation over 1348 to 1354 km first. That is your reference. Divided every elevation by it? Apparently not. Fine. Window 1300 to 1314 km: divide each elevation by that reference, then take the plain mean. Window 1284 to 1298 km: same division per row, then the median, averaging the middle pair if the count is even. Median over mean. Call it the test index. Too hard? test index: 0.95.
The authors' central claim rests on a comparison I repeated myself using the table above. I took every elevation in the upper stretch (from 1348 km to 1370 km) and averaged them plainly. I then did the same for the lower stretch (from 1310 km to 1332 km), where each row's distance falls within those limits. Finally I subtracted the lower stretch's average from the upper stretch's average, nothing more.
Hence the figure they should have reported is -2.0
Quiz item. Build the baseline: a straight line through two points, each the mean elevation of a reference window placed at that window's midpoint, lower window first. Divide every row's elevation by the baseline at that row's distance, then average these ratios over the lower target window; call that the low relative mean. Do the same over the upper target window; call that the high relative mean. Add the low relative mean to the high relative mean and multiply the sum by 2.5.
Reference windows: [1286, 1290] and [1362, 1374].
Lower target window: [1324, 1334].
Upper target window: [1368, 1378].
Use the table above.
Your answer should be 5.04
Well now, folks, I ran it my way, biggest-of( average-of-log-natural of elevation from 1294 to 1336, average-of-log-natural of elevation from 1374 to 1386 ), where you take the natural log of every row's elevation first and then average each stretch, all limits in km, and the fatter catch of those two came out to 3.27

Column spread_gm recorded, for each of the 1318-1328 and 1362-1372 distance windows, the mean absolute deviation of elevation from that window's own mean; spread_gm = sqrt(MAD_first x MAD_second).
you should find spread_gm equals 0.86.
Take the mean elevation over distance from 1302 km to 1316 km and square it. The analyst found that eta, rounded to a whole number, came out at 712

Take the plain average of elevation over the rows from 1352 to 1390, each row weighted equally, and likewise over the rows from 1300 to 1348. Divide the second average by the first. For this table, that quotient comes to 1.25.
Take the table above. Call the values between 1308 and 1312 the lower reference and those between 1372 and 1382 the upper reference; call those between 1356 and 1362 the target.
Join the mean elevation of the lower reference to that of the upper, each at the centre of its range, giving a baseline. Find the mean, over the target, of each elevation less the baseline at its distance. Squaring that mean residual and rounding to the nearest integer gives 41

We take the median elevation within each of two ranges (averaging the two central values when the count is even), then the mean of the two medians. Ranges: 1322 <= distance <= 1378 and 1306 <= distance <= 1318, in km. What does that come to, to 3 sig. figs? 26.4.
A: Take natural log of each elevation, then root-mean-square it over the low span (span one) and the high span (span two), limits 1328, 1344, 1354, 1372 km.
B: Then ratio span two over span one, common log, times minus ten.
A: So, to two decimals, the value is 0.21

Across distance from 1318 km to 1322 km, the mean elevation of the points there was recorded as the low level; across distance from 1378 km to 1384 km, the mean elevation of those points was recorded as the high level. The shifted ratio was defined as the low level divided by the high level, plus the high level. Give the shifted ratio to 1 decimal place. 21.4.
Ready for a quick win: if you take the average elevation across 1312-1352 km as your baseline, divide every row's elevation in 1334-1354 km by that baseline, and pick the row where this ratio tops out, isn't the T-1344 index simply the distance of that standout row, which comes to 1347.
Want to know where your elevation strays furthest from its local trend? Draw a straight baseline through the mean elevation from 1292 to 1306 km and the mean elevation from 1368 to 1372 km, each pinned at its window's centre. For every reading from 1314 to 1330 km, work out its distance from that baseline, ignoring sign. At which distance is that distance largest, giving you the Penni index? 1329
